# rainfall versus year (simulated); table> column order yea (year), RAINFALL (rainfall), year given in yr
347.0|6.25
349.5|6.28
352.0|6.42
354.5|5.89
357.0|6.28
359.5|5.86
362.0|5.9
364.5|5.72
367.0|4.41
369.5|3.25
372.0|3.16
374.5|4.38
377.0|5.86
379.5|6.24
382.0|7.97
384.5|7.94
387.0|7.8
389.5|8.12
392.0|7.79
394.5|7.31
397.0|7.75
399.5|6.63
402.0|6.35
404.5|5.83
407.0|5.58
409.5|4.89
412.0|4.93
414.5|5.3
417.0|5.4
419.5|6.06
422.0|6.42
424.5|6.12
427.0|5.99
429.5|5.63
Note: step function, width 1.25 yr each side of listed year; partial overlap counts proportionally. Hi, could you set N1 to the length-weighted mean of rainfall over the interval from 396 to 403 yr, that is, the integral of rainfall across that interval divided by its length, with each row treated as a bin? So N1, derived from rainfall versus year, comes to 6.9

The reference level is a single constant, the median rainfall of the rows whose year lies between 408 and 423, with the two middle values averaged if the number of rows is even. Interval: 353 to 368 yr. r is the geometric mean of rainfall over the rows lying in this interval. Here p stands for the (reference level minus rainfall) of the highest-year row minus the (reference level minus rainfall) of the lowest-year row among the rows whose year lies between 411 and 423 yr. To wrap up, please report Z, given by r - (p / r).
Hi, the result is 5.9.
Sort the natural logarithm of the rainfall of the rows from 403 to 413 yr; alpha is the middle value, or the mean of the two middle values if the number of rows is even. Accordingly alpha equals 1.7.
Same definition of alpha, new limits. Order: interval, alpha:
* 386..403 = 2.0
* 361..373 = 1.5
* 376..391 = 2.1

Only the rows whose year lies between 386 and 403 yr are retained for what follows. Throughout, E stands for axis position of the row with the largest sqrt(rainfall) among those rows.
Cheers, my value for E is 389.5 yr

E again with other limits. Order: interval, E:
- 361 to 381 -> 379.5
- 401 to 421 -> 402.0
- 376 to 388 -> 382.0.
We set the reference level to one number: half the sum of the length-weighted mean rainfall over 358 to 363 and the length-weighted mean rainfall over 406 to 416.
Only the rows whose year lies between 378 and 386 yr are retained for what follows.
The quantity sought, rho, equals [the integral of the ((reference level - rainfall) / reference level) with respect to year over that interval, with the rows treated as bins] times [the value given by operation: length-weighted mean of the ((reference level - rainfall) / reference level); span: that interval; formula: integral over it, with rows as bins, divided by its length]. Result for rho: 0.86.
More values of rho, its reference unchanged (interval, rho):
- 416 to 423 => 0.04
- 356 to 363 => 0.05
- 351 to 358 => 0.10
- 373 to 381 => 0.00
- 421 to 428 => 0.09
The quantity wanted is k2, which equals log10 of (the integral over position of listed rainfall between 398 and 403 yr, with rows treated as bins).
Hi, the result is 1.52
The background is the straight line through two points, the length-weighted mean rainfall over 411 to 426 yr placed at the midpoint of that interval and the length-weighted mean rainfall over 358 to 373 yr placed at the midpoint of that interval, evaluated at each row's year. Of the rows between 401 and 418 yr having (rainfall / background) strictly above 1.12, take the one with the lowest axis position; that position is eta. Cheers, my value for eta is 402.0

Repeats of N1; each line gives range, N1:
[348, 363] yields 6.1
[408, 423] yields 5.5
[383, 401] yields 7.6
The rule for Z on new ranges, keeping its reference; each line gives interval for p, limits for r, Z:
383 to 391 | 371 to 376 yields 3.8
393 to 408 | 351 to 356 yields 5.9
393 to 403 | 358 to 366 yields 5.7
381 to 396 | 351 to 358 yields 6.1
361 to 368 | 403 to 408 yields 5.4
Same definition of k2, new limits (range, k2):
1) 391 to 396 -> 1.58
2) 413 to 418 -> 1.43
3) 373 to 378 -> 1.40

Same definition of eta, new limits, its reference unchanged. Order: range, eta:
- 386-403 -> 387.0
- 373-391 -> 377.0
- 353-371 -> 354.5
